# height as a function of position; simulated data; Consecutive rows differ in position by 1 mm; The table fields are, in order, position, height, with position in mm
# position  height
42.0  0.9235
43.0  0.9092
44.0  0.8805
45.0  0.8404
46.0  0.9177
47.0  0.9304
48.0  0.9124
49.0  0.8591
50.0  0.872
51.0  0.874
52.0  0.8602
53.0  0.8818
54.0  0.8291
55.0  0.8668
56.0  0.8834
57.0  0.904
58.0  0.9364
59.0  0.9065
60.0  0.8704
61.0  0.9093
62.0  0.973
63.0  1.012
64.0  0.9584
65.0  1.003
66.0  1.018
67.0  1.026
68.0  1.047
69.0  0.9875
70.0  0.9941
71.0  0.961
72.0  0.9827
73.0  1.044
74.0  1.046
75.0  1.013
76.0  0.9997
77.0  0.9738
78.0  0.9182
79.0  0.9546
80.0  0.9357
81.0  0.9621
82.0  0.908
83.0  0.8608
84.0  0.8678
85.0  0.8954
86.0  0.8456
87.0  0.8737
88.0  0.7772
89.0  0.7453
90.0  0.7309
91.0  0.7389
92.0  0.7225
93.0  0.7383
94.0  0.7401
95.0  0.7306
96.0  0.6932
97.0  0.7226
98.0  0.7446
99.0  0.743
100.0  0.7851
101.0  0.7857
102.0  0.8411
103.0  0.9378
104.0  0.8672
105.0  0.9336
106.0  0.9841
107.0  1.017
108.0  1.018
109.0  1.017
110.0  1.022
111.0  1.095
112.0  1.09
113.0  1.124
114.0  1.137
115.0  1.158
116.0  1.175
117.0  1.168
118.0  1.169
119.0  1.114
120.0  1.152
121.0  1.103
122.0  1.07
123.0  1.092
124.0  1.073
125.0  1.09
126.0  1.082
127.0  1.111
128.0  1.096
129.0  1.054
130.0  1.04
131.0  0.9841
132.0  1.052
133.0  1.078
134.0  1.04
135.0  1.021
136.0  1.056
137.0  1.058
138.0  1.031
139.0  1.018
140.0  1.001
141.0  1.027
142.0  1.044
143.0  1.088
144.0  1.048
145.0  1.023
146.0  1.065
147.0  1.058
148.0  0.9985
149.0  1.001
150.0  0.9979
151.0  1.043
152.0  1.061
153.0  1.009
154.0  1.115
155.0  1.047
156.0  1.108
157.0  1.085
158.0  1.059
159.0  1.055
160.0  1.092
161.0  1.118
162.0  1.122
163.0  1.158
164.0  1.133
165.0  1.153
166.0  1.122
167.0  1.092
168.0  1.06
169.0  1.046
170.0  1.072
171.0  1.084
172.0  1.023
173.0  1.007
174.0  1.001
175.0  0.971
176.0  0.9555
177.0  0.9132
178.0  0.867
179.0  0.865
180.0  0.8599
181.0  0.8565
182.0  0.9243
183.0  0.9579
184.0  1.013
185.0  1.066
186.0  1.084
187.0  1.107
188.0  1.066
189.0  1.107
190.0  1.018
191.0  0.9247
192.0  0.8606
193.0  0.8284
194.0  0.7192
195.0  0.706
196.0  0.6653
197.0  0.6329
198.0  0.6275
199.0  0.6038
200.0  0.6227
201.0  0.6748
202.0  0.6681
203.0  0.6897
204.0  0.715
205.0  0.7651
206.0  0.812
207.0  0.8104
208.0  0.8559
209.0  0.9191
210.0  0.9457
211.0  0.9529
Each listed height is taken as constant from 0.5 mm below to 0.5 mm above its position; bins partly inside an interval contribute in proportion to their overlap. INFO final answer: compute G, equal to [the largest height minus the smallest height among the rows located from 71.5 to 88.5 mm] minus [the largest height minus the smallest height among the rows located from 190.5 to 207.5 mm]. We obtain -0.05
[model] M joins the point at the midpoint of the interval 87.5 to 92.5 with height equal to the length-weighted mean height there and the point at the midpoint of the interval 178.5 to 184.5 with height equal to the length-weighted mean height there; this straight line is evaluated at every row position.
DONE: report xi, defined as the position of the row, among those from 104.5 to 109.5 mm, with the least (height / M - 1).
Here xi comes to 105.0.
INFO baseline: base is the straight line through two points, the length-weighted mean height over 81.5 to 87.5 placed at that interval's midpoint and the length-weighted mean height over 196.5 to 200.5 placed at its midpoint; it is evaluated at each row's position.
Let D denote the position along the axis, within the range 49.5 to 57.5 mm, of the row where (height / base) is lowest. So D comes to 54.0 mm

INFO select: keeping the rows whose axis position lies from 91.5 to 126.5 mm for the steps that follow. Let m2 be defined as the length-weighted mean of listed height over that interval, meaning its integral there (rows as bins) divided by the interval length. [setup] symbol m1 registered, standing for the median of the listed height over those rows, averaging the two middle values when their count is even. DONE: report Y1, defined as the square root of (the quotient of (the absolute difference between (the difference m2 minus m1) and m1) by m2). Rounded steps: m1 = 1.02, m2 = 0.97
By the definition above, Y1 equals 1.05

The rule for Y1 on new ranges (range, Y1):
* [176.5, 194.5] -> 0.98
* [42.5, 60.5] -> 1.00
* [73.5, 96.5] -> 1.01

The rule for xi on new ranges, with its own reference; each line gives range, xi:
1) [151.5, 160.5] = 153.0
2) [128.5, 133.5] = 131.0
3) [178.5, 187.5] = 181.0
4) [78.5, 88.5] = 88.0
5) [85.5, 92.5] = 92.0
